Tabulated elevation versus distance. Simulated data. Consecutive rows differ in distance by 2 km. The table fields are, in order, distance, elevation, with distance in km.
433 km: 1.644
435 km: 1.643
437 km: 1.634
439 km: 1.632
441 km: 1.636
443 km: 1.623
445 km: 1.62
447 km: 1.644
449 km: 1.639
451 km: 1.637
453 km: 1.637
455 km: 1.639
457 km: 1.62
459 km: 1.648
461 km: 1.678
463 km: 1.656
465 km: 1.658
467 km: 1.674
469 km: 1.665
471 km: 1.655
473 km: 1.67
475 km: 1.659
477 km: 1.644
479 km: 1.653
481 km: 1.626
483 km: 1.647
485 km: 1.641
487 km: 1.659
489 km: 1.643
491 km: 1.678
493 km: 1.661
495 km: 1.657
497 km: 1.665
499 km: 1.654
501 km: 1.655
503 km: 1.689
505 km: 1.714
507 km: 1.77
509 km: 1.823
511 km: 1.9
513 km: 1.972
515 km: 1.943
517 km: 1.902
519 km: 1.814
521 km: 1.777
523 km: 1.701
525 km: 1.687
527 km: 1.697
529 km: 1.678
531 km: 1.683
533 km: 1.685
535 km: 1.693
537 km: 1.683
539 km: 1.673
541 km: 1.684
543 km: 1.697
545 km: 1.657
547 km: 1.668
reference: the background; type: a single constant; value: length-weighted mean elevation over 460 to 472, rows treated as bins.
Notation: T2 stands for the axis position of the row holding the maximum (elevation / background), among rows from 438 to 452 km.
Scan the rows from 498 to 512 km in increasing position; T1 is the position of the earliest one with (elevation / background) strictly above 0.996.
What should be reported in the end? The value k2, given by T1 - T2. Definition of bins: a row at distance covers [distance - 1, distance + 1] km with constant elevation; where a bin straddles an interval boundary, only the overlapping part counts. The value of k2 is 56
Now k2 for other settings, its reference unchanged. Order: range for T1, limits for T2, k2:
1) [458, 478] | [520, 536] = -60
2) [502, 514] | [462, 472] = 36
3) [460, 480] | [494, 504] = -42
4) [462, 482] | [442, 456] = 18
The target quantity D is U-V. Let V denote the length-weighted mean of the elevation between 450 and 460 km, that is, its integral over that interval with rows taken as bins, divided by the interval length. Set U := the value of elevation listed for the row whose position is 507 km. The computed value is 0.13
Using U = 1.77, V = 1.64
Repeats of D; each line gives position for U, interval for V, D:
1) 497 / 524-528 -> -0.03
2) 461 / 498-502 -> 0.02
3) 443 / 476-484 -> -0.02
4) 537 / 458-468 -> 0.02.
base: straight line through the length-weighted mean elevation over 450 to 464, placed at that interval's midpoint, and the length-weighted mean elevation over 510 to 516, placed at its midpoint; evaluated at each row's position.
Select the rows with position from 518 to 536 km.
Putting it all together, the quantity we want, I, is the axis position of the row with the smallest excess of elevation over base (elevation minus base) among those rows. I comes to 535 km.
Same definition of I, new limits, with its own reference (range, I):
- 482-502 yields 501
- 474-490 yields 489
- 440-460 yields 457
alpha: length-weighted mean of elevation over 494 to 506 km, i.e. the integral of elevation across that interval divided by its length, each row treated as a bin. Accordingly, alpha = 1.67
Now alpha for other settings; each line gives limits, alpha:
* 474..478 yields 1.65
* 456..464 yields 1.65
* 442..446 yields 1.62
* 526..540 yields 1.68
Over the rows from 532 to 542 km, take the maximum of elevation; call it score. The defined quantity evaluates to 1.693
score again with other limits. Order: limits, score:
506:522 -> 1.972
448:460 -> 1.648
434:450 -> 1.644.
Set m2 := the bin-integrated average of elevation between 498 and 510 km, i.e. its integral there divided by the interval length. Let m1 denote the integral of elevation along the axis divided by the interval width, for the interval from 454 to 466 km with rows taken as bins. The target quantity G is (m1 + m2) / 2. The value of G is 1.68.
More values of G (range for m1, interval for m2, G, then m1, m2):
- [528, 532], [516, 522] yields 1.76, 1.68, 1.83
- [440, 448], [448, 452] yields 1.63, 1.63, 1.64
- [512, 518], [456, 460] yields 1.79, 1.94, 1.63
